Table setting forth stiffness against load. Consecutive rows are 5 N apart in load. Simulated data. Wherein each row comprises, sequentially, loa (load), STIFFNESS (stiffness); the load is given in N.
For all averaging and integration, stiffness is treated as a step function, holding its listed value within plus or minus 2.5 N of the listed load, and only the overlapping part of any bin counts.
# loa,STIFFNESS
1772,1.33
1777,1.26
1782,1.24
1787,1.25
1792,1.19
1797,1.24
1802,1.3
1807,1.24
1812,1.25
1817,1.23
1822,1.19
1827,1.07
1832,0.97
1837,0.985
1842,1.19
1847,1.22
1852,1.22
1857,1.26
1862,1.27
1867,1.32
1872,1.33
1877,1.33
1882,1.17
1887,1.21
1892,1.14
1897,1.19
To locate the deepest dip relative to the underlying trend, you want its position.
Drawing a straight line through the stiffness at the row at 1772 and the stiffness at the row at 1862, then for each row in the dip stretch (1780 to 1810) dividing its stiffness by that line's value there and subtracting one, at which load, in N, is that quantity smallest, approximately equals 1792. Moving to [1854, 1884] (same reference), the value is 1882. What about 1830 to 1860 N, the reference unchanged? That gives 1832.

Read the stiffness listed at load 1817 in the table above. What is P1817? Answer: 1.23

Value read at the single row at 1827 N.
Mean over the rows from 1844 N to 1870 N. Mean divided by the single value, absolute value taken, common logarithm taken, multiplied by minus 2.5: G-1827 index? -0.18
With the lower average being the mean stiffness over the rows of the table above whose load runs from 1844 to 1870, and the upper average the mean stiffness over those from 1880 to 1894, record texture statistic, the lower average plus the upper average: 2.43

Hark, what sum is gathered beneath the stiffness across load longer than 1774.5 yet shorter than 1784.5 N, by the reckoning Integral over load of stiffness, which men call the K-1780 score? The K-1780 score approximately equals 12.5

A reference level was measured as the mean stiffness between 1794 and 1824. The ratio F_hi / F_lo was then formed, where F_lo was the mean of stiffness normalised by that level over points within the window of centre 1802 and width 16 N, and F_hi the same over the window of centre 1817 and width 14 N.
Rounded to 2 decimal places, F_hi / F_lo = 0.97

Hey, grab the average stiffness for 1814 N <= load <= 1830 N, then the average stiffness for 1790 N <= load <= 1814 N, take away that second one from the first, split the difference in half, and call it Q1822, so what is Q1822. -0.04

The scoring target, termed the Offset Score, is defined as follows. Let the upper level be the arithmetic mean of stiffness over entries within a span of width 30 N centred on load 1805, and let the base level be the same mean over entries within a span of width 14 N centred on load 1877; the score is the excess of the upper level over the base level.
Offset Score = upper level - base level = -0.04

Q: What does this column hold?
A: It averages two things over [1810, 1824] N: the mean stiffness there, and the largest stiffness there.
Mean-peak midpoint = 1.237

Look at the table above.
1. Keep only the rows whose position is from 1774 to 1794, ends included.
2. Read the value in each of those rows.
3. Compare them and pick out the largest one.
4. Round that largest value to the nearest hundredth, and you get 1.26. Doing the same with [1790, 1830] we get 1.30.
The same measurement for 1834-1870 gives 1.32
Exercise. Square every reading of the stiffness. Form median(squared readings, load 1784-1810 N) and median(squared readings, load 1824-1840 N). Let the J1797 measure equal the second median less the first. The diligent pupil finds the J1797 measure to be -0.57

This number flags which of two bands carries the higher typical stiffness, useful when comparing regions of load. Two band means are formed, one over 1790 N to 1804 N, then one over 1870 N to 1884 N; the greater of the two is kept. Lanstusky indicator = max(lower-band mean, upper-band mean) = 1.28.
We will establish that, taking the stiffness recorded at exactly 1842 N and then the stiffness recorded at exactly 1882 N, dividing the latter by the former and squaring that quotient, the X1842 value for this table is 0.97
